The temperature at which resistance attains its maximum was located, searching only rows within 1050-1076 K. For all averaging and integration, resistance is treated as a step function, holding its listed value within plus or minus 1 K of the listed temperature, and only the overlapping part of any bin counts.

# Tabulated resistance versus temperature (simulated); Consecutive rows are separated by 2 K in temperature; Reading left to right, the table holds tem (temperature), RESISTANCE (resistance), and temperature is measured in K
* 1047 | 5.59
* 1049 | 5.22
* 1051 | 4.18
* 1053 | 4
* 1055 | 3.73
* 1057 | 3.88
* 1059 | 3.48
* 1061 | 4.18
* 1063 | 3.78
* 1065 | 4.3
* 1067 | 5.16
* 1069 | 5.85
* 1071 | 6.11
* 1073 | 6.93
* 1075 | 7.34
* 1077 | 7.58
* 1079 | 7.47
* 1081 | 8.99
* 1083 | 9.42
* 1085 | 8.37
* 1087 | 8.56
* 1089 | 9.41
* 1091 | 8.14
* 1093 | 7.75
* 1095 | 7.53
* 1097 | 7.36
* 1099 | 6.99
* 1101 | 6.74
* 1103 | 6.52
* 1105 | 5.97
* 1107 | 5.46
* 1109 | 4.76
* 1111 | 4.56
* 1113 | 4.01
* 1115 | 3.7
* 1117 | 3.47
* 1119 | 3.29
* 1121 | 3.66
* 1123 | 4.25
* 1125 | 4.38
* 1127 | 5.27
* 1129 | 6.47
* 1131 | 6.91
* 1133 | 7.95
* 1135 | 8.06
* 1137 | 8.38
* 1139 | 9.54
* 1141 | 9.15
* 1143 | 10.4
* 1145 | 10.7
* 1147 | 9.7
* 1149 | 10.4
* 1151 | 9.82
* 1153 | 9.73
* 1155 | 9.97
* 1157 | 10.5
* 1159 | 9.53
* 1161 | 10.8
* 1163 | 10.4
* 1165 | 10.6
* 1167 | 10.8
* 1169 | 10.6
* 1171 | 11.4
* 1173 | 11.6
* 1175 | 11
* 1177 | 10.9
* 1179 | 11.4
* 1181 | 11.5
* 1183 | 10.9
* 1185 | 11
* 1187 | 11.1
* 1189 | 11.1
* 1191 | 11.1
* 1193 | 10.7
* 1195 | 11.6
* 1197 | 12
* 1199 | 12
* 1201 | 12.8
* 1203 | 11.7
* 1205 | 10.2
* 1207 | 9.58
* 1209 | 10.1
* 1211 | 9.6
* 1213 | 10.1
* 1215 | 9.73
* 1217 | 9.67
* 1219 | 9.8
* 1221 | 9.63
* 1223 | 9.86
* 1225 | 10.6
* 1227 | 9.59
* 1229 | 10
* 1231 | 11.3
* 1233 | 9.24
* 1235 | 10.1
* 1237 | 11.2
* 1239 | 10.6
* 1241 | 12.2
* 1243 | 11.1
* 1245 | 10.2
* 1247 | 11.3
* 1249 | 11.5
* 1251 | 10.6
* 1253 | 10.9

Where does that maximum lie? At 1075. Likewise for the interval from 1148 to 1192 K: 1173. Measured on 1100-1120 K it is 1101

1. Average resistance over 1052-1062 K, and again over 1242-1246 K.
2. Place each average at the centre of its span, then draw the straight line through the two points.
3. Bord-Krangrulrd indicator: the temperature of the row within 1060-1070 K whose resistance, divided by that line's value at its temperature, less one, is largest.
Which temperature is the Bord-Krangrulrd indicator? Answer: 1069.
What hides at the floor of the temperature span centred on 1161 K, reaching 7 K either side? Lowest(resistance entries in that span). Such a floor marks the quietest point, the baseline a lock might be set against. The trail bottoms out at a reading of 9.53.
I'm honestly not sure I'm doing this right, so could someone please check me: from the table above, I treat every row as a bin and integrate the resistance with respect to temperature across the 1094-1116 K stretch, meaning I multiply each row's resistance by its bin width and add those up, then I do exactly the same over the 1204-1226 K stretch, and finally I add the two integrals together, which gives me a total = 345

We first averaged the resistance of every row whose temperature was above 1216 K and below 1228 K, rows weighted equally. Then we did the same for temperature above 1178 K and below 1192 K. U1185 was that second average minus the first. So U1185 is 1.3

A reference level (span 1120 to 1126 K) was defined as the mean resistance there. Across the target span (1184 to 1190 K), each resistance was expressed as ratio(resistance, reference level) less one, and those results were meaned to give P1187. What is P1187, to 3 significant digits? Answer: 1.70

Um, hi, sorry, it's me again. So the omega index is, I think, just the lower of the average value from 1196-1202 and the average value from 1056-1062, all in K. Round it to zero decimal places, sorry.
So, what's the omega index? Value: 4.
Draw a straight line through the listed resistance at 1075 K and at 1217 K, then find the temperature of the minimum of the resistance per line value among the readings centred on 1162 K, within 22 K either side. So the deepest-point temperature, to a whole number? 1141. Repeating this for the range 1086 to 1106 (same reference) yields 1105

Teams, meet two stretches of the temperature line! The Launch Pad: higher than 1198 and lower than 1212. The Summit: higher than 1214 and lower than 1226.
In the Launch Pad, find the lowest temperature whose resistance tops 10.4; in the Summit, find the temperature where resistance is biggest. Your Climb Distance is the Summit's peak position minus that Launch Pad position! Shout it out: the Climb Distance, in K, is 26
